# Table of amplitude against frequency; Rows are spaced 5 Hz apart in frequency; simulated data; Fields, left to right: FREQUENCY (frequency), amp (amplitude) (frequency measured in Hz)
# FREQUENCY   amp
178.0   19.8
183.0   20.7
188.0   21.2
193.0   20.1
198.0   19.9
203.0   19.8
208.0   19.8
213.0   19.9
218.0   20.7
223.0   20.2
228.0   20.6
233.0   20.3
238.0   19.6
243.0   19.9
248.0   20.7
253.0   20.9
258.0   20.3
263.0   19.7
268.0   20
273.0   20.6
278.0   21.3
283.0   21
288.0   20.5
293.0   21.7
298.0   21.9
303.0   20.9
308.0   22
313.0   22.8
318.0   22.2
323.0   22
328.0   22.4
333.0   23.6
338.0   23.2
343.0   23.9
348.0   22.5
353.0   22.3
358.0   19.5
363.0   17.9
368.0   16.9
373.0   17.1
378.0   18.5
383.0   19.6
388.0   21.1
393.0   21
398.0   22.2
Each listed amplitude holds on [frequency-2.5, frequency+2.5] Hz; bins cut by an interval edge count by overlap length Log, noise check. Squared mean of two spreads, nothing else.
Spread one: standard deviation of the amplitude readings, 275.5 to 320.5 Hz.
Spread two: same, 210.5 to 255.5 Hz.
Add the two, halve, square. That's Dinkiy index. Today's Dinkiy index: 0.3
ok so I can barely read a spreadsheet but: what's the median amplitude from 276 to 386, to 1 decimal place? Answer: 21.8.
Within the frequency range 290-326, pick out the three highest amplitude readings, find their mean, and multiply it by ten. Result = 223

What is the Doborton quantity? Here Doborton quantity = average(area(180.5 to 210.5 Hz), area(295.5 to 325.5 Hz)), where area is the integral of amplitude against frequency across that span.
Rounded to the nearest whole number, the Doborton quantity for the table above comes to 633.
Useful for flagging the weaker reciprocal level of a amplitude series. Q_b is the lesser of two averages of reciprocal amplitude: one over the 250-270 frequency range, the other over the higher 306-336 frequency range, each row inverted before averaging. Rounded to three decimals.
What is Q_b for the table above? 0.044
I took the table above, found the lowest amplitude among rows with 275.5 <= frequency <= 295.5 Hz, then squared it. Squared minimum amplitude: 420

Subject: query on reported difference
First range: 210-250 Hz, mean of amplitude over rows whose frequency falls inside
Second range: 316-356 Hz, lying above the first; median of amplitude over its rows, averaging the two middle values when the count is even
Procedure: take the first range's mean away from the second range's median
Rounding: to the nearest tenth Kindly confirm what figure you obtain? 2.2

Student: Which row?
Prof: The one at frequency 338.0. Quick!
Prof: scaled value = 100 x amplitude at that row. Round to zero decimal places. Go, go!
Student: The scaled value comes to 2320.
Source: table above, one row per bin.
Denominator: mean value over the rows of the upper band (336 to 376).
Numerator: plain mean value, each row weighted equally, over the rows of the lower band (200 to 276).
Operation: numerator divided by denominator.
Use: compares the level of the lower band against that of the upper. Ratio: 0.99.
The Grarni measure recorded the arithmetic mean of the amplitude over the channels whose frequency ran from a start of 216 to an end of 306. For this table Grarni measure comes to 20.6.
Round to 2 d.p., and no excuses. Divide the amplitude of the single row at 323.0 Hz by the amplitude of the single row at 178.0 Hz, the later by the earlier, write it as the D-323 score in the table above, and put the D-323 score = 1.11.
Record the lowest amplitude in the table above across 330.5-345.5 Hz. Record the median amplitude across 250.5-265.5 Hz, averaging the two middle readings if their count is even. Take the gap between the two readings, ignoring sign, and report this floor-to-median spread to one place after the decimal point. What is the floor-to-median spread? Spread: 2.9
